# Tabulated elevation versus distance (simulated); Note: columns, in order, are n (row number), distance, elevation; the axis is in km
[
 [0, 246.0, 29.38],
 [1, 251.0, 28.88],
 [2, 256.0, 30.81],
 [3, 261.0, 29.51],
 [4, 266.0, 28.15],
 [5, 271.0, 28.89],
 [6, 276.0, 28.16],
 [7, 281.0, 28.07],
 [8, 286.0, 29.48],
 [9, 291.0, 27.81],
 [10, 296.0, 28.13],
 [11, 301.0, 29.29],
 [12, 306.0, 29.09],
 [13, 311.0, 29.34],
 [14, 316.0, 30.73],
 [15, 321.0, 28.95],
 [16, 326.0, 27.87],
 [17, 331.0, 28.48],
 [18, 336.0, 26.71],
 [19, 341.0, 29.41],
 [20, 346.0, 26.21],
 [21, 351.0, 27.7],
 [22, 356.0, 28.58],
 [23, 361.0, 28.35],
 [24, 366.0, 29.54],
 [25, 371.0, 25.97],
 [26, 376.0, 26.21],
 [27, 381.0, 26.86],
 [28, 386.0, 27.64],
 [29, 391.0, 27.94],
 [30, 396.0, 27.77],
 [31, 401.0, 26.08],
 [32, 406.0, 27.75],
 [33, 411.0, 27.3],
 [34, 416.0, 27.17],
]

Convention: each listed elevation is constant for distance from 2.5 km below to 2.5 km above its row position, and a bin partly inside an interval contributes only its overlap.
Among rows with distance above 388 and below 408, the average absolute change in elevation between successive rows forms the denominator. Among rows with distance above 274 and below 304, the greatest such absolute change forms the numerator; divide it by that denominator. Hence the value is 1.4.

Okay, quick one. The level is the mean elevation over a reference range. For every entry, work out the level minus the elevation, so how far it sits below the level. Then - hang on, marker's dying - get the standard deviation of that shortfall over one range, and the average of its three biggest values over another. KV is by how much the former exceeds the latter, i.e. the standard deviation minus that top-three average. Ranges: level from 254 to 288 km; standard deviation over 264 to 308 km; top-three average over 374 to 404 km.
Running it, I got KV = -2.0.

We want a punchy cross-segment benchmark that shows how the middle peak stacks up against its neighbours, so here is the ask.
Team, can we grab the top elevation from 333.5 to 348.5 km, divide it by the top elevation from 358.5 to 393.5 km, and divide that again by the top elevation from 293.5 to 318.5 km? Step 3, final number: 0.032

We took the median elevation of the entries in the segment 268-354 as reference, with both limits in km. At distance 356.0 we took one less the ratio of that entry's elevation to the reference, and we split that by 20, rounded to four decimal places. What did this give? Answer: -0.0002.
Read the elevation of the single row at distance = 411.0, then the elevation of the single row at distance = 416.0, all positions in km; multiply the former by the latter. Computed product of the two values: 742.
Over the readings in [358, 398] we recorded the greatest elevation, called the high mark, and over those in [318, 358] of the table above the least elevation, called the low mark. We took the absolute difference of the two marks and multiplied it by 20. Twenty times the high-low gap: 67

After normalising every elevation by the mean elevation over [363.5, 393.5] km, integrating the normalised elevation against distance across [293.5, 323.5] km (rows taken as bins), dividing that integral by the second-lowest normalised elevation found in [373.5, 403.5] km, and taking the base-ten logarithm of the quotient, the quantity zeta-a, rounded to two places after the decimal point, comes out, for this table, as 1.52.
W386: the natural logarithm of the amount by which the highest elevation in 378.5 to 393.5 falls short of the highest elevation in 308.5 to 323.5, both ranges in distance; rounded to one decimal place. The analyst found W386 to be 1.0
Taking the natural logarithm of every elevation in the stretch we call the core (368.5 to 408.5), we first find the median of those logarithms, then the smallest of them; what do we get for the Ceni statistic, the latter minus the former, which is -0.05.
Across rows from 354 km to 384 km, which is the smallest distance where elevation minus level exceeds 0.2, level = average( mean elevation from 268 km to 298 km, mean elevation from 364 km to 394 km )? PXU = 356.0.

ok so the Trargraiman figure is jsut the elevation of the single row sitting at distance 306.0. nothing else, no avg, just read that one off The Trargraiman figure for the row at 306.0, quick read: 29.09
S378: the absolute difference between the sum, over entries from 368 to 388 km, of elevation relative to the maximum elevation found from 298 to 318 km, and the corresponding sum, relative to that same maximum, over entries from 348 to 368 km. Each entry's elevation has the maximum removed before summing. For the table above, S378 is 7.5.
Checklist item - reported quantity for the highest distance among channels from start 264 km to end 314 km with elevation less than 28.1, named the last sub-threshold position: 291.0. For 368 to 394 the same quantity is 391.0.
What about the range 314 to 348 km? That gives 346.0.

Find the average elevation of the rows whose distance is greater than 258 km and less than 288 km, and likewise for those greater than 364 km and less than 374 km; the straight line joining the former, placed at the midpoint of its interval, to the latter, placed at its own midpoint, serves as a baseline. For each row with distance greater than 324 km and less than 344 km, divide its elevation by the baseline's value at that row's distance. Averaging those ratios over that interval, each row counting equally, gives 1.00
